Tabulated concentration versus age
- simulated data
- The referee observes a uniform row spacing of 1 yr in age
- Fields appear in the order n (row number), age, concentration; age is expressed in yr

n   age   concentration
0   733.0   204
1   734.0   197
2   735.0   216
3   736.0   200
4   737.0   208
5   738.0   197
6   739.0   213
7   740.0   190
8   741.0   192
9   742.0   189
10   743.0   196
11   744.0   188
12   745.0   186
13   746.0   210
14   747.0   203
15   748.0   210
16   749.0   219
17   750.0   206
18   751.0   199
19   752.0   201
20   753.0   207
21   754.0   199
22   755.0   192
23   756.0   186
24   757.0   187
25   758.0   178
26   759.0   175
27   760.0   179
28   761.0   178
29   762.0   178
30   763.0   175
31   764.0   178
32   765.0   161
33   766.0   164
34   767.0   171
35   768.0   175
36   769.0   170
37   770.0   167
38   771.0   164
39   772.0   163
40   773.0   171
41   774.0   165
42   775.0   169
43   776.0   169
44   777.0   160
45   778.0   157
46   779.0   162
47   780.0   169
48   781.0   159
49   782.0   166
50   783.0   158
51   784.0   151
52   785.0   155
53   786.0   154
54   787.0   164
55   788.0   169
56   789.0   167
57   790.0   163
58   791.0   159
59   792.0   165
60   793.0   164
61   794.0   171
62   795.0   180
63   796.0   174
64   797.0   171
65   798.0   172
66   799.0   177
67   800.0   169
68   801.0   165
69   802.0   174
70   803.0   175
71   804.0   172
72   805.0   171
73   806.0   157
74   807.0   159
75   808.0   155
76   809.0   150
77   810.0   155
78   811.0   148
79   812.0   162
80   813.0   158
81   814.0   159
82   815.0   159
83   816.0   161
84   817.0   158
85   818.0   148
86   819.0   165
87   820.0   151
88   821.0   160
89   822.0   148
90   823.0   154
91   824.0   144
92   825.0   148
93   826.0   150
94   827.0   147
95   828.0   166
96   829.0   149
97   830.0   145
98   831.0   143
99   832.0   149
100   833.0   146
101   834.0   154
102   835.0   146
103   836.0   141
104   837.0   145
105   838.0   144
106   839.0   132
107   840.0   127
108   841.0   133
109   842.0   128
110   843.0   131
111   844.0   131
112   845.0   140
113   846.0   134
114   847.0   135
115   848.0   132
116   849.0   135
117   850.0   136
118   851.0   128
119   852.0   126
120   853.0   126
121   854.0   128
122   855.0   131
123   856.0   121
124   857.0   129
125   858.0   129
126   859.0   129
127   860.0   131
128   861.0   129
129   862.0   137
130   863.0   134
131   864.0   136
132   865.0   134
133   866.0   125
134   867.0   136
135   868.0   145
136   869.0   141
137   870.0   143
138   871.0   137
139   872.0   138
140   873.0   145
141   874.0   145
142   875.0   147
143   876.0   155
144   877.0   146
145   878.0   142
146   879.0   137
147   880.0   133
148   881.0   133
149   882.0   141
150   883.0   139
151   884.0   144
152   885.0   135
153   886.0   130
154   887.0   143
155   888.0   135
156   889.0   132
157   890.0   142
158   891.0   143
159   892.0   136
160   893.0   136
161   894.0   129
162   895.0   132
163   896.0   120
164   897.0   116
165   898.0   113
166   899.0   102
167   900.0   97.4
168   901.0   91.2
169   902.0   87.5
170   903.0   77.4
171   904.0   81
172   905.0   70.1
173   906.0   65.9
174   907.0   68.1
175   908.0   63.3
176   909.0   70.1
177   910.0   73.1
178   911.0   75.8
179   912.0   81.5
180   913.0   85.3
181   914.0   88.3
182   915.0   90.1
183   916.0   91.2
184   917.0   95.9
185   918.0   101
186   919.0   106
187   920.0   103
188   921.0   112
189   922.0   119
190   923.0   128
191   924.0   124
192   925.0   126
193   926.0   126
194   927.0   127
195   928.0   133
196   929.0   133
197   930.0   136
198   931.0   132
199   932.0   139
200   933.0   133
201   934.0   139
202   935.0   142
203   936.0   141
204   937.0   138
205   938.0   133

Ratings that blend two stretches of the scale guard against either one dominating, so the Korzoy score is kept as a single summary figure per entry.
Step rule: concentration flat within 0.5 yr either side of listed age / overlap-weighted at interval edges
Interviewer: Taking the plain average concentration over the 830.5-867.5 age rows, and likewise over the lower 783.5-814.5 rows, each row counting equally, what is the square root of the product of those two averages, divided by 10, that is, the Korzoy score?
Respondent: 14.8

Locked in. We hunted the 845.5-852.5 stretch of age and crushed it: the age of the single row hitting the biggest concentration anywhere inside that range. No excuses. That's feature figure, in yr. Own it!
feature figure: 850.0 yr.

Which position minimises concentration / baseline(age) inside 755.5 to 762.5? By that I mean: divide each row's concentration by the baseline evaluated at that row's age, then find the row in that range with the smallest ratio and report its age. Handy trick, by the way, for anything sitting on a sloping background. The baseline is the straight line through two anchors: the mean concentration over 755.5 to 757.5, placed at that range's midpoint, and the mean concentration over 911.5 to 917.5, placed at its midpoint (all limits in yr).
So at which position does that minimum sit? 759.0 yr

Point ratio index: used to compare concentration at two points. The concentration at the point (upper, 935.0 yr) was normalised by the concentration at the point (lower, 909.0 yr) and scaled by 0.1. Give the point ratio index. 0.20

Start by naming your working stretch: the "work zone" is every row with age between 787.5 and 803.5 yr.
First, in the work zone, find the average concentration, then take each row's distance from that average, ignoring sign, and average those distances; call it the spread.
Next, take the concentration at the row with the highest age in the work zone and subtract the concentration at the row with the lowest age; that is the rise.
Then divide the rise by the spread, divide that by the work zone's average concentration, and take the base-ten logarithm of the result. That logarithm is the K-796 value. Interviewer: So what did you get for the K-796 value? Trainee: -2.1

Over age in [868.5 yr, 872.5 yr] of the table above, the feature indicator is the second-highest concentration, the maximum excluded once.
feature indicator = 141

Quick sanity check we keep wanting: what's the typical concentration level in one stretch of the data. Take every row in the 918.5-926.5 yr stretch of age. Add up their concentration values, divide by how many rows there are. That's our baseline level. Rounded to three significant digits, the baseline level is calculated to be 118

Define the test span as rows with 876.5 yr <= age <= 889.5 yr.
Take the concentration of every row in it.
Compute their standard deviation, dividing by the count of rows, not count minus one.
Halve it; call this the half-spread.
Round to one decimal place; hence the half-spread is 2.5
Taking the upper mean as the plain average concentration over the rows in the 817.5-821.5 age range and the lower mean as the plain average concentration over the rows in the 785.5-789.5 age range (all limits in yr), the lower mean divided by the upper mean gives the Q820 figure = 1.05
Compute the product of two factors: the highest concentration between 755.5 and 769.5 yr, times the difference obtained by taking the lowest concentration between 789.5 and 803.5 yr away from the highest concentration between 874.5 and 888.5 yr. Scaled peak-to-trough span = -748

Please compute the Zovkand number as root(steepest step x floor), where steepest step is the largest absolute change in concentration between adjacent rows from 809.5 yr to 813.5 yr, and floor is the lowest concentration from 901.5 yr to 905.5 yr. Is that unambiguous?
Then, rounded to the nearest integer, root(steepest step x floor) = 31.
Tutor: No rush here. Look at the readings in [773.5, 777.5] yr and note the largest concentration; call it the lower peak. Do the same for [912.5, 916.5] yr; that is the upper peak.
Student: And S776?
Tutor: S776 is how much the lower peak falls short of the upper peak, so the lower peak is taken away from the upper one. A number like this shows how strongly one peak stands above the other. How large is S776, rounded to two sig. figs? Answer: -78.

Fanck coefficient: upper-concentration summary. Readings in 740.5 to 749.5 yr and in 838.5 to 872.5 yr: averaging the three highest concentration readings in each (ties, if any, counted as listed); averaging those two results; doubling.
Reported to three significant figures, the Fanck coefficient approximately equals 356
